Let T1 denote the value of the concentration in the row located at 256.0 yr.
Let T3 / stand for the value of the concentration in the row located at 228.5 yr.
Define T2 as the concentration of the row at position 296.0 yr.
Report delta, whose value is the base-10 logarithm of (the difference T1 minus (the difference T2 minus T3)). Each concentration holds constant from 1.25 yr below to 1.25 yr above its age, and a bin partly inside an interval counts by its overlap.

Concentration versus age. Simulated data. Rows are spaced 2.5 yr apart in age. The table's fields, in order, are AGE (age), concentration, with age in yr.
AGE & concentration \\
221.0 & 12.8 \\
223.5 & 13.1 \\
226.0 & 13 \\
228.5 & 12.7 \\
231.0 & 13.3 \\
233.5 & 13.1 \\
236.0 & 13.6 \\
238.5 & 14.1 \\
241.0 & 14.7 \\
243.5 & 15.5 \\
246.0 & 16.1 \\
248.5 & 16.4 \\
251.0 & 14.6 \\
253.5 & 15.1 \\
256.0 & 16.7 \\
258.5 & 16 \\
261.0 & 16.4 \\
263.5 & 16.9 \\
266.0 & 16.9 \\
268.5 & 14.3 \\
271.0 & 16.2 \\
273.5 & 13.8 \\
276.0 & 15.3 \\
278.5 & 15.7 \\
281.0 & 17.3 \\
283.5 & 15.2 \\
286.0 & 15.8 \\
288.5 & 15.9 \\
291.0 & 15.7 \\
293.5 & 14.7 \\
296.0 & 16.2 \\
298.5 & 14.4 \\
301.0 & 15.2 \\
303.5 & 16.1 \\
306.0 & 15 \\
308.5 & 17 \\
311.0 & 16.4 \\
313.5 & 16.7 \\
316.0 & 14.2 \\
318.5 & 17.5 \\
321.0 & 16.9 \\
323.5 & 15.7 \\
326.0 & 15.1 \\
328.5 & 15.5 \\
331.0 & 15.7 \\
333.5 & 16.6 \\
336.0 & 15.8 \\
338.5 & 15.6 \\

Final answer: 1.12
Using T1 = 16.7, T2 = 16.2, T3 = 12.7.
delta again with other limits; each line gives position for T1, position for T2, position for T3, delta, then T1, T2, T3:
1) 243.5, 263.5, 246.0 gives 1.17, 15.5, 16.9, 16.1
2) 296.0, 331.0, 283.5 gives 1.20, 16.2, 15.7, 15.2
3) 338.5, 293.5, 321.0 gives 1.25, 15.6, 14.7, 16.9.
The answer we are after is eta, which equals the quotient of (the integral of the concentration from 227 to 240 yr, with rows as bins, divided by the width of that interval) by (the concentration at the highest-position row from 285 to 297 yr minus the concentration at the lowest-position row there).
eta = 33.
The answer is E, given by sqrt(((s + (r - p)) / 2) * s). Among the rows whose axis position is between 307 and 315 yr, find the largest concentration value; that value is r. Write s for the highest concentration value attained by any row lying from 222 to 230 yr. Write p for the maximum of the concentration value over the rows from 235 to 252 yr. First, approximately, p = 16.4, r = 17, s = 13.1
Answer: 9.5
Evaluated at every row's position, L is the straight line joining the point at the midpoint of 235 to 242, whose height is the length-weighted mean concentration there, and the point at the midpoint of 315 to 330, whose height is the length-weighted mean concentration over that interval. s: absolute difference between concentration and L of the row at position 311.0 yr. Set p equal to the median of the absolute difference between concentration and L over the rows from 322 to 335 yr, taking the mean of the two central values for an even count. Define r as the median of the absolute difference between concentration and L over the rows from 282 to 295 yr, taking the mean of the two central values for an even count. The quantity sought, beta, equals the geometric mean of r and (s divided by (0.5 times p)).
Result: 1.4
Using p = 0.46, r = 0.6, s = 0.8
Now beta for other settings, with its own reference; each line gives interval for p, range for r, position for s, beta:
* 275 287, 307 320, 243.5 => 2.3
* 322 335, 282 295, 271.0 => 1.8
